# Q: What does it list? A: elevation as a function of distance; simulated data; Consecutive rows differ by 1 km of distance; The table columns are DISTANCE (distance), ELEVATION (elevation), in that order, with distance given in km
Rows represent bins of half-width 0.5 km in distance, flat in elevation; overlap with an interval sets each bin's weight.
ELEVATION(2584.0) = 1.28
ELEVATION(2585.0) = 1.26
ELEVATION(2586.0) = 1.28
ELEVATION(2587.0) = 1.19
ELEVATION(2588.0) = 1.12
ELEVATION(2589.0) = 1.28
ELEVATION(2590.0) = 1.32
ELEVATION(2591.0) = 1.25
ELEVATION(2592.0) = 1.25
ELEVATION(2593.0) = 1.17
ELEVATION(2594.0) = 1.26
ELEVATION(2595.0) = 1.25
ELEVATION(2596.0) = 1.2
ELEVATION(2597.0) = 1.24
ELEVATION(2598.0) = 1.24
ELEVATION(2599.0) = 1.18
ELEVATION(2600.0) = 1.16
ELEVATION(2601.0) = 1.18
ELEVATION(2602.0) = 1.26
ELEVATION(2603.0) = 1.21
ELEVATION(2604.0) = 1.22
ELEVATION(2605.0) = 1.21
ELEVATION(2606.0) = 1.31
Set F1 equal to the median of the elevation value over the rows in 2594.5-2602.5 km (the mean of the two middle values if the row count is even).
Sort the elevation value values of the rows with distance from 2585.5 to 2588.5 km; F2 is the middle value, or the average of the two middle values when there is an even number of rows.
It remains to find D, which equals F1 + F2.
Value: 2.41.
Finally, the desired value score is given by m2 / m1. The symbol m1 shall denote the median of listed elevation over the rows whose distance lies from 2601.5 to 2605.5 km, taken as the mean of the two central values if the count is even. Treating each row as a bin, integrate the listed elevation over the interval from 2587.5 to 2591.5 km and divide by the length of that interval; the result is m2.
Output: 1.02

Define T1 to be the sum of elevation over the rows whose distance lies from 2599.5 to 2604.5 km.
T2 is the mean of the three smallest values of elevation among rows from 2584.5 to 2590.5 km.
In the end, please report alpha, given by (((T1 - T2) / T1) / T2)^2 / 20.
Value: 0.023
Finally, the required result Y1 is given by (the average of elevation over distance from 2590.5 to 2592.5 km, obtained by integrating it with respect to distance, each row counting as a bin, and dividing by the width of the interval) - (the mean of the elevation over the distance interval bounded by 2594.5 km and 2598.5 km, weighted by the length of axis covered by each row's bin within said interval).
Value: 0.02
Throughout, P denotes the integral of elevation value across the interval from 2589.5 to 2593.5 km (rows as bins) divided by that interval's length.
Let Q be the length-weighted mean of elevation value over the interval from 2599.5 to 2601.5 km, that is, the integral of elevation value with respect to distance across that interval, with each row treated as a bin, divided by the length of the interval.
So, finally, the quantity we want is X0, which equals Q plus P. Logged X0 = 2.42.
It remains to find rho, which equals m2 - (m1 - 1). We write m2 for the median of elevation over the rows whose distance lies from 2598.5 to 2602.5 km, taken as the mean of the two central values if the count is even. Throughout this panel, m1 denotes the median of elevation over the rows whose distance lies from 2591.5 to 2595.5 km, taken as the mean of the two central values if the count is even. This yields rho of 0.93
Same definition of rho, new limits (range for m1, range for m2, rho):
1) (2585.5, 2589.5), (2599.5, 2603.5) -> 0.96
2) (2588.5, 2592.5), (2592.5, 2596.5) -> 0.96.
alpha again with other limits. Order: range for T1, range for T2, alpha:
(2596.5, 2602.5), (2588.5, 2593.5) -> 0.023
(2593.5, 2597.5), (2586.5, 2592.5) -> 0.021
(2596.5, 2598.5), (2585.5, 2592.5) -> 0.010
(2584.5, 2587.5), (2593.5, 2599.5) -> 0.016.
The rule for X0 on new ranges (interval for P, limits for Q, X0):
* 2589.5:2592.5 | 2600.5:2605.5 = 2.49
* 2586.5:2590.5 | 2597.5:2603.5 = 2.43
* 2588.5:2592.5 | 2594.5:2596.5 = 2.50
